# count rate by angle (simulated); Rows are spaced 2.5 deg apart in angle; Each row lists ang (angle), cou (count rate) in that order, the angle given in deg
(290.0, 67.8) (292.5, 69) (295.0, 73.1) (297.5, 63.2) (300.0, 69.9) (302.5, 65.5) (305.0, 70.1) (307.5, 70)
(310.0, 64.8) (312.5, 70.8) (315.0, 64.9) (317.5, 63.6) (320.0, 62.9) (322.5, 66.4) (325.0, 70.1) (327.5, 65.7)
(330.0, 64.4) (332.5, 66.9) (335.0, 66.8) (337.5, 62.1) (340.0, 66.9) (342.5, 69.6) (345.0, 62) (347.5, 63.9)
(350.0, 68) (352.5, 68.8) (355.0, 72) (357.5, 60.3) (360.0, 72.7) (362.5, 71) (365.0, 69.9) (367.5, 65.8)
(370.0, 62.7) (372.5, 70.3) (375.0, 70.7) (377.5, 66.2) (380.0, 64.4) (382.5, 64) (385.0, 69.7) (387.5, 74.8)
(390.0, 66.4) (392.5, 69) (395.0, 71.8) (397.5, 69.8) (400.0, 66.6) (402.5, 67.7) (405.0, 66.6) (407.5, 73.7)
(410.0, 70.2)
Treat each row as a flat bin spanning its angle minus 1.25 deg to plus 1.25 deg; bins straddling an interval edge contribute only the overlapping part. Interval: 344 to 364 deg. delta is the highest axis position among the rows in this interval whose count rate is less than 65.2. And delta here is 357.5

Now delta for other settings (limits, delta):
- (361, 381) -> 380.0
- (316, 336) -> 330.0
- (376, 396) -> 382.5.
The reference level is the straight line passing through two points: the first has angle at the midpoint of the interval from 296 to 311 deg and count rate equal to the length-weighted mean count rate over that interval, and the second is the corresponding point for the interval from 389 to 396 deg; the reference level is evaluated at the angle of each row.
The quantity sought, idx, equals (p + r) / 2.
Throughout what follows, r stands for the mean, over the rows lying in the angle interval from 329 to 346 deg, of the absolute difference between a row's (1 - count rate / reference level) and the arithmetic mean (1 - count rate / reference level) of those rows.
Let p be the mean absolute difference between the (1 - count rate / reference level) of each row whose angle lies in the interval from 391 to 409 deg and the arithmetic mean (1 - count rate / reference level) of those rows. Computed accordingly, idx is 0.032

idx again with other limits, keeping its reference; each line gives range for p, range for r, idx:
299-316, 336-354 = 0.039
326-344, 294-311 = 0.035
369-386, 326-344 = 0.033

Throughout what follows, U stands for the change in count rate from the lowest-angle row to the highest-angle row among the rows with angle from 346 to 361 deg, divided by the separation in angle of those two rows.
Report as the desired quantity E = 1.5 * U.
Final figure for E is 1.06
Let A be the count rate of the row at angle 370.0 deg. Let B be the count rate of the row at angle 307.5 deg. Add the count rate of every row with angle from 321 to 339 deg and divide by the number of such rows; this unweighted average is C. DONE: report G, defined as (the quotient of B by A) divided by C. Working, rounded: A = 62.7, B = 70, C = 66.1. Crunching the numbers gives 0.0169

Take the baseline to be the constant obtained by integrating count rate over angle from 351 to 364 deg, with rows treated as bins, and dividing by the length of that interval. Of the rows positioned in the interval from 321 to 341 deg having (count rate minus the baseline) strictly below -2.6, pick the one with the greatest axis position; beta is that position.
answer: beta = 337.5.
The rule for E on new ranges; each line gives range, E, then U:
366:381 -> -0.17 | -0.1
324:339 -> -0.96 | -0.6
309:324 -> 0.19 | 0.1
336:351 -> 0.71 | 0.5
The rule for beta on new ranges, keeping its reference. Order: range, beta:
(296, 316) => 315.0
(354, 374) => 370.0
